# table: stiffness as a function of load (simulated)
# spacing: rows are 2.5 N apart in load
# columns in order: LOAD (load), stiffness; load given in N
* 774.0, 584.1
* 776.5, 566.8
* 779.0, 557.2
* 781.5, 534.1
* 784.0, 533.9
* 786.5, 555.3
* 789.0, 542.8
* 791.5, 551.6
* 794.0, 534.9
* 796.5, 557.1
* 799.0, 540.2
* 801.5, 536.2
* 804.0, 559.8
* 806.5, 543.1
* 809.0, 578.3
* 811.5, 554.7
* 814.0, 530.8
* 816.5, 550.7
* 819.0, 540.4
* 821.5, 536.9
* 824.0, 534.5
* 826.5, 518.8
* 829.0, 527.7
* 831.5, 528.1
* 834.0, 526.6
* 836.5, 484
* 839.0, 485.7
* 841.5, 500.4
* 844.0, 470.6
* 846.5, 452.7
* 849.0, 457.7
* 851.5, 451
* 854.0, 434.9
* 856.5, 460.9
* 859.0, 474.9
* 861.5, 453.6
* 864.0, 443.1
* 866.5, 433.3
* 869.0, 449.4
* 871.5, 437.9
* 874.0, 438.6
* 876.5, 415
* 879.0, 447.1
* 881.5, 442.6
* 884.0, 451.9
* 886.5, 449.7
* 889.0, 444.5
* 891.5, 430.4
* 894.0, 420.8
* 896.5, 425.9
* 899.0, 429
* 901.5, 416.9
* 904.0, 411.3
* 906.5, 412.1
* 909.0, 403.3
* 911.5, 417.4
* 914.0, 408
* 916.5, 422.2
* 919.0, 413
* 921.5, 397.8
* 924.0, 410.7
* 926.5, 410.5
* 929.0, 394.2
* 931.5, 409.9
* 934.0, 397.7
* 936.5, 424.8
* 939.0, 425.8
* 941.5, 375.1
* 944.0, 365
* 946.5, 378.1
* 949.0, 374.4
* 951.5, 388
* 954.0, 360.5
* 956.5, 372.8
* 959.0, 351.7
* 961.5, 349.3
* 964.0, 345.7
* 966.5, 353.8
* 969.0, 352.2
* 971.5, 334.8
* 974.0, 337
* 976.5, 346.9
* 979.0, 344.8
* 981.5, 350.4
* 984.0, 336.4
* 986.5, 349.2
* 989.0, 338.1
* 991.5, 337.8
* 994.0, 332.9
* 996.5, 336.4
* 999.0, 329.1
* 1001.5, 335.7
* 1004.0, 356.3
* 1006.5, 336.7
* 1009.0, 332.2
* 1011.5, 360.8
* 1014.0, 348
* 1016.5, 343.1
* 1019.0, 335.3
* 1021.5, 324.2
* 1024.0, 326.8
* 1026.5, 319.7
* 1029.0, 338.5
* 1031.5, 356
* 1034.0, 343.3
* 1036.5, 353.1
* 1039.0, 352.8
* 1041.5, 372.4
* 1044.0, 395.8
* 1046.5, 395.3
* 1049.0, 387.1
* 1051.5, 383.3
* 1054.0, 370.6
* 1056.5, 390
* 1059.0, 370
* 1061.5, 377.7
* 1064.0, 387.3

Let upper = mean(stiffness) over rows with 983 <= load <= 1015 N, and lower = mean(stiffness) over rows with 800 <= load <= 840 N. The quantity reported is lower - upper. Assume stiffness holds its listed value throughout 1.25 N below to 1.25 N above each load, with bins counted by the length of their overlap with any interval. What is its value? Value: 193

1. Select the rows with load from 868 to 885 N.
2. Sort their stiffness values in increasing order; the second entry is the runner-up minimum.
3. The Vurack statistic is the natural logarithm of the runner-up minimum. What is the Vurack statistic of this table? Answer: 6.08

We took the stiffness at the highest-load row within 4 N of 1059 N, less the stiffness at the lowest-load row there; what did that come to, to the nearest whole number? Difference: -12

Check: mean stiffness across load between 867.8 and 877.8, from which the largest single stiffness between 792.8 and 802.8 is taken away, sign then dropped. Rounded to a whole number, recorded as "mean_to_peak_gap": 122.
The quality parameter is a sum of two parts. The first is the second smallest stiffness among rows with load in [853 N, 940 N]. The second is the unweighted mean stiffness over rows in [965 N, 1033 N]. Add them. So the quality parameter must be 738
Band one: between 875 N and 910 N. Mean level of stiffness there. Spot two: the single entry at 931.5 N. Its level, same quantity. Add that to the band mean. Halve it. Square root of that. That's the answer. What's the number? 20.5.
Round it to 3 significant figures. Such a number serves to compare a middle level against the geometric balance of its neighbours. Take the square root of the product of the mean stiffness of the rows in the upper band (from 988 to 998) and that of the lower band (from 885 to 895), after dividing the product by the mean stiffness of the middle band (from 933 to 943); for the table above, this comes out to 19.0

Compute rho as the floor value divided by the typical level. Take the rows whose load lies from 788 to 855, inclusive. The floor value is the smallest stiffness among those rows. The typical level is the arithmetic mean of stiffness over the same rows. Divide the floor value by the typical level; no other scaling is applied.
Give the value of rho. 0.837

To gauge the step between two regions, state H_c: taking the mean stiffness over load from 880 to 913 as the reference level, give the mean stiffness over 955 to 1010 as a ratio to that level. 0.80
